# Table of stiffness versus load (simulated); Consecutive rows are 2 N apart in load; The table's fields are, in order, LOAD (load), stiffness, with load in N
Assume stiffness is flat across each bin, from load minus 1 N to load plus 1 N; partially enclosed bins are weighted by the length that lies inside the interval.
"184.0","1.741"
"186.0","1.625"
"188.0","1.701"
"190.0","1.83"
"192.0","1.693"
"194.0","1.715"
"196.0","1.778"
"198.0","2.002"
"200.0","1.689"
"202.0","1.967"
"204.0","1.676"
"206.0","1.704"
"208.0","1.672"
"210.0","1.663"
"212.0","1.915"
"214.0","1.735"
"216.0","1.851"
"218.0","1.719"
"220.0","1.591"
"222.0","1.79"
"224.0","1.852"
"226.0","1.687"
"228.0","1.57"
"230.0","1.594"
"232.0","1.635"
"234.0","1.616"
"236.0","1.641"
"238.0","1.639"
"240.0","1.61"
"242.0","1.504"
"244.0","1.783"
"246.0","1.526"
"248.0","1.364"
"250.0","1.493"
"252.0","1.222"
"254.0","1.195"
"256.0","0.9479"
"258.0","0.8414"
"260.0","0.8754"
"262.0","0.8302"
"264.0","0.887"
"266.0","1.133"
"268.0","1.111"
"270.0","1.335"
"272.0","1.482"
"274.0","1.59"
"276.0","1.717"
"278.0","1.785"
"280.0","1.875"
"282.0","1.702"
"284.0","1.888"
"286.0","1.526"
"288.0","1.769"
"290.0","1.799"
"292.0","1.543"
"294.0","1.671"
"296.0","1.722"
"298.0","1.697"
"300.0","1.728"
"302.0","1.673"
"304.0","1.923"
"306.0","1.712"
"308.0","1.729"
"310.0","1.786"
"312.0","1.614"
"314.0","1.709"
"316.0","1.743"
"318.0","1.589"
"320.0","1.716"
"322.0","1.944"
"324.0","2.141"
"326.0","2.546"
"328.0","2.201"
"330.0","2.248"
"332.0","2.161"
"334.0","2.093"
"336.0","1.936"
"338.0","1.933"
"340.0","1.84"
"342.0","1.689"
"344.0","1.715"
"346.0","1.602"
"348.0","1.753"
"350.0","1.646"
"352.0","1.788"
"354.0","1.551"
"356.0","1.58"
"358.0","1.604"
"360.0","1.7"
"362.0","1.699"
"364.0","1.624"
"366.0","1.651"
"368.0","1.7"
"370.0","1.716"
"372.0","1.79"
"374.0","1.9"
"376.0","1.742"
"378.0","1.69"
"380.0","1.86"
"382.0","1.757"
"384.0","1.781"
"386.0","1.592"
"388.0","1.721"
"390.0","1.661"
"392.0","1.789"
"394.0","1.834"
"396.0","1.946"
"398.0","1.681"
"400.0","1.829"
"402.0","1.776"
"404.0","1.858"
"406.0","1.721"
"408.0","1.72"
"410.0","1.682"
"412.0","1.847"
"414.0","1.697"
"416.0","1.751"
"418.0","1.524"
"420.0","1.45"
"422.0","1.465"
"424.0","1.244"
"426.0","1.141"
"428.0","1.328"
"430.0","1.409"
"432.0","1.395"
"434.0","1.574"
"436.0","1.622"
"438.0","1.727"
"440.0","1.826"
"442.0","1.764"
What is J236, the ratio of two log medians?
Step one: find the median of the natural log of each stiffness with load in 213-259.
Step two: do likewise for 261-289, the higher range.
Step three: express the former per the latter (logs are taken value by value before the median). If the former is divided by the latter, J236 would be 1.07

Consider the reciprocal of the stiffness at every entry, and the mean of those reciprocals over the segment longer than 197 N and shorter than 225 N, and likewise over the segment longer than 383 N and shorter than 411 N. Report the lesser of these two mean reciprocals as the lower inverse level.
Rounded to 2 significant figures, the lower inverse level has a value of 0.57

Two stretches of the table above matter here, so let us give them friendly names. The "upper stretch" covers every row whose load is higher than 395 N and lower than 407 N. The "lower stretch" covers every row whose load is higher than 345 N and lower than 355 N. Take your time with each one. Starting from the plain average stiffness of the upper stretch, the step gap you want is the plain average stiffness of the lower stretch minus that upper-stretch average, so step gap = -0.1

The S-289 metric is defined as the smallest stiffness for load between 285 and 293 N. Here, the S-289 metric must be 1.526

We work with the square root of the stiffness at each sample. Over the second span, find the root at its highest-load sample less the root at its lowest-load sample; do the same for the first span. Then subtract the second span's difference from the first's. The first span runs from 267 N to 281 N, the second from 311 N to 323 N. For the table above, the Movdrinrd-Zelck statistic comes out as 0.19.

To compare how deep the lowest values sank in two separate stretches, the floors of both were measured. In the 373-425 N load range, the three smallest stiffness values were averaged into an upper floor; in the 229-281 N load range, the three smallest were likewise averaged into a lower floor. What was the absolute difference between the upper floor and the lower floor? 0.5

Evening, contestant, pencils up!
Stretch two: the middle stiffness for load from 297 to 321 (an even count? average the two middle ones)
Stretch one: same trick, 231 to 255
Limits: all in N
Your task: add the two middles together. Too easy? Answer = 3.28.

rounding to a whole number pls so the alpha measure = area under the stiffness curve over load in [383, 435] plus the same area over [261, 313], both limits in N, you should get 167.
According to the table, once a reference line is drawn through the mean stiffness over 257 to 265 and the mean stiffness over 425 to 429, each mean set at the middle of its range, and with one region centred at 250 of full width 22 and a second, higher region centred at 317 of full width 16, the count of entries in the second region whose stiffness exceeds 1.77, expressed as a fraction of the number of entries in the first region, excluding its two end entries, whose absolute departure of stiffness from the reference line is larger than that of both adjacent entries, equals 1.5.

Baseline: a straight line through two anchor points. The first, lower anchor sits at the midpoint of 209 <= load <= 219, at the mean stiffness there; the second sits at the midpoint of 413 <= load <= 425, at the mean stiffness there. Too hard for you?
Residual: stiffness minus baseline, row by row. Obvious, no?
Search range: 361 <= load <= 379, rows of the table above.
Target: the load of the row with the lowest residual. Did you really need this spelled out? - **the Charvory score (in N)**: 364.0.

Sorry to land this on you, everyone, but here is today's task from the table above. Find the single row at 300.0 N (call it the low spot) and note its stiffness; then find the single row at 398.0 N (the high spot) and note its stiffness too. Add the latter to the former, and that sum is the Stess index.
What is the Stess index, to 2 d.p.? 3.41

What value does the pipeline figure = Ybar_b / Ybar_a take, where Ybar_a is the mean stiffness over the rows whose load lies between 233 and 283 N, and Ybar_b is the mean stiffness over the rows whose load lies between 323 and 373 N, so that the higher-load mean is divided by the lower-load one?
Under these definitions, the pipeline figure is 1.323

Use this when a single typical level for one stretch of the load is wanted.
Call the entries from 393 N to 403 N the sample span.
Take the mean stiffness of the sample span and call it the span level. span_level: 1.81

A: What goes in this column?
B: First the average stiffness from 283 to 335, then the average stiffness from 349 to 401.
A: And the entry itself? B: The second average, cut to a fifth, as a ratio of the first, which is 0.187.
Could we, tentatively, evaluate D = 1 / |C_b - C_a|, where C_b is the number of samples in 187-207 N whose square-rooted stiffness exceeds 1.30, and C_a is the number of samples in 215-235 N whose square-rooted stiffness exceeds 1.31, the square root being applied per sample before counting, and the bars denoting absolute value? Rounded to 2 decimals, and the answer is 0.25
